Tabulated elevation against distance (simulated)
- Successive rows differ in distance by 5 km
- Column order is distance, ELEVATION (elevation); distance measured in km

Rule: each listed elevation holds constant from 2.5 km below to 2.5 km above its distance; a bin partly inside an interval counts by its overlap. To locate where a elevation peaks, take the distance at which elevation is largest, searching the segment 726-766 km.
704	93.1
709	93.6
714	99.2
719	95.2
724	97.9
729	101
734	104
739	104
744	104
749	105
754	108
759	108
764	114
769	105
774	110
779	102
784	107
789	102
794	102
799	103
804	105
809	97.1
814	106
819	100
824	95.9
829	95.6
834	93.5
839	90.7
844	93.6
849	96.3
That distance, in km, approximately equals 764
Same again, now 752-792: 764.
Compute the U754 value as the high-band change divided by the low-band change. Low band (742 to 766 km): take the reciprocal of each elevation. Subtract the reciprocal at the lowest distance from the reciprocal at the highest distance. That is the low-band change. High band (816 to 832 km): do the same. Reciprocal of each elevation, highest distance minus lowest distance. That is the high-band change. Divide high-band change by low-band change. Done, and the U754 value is -0.5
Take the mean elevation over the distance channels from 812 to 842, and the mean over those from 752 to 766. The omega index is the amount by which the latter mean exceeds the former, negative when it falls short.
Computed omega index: 13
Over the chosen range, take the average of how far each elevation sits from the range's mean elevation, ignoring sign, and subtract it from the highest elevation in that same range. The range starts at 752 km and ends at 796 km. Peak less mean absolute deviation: 111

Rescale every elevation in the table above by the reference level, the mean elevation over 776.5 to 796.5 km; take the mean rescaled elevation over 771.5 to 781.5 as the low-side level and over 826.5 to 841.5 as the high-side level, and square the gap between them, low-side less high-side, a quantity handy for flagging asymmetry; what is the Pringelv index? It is 0.015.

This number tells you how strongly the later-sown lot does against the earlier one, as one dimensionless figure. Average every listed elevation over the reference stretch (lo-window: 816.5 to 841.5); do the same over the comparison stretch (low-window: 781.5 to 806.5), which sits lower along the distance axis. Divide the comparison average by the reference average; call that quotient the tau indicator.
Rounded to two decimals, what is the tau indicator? 1.09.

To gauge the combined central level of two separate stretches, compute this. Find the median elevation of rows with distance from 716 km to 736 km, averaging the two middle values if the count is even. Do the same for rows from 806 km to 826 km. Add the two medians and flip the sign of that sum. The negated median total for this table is -198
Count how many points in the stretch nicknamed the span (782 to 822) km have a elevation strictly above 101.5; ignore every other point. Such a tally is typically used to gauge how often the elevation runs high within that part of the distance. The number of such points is 6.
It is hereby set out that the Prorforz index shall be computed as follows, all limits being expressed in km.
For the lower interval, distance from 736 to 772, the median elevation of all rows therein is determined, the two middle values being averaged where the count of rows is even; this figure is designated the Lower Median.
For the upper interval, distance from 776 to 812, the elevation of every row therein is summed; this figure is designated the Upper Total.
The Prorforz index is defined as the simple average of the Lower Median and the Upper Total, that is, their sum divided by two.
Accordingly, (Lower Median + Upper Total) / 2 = 412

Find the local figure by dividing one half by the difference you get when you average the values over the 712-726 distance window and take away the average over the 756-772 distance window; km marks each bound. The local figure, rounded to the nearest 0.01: -0.04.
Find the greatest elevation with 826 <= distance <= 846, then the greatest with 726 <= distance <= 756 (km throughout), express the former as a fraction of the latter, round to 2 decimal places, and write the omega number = 0.89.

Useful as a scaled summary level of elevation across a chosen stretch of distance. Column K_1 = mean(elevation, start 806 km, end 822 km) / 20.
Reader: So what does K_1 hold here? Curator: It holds 5.05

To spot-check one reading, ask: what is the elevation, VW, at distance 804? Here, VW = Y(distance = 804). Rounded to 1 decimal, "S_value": 105.0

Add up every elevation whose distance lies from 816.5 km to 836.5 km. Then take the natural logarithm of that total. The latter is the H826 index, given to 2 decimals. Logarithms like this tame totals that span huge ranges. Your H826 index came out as 5.95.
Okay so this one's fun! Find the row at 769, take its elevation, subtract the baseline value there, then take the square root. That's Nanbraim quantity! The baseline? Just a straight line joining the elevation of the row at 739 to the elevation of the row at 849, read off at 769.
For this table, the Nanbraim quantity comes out 1.8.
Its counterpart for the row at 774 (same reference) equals 2.9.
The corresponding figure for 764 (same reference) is 3.4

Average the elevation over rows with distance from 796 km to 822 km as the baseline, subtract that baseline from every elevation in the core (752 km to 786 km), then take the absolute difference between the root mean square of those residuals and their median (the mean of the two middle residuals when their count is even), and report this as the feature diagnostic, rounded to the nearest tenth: 0.7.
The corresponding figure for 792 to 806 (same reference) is 0.9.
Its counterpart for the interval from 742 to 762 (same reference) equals 0.1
